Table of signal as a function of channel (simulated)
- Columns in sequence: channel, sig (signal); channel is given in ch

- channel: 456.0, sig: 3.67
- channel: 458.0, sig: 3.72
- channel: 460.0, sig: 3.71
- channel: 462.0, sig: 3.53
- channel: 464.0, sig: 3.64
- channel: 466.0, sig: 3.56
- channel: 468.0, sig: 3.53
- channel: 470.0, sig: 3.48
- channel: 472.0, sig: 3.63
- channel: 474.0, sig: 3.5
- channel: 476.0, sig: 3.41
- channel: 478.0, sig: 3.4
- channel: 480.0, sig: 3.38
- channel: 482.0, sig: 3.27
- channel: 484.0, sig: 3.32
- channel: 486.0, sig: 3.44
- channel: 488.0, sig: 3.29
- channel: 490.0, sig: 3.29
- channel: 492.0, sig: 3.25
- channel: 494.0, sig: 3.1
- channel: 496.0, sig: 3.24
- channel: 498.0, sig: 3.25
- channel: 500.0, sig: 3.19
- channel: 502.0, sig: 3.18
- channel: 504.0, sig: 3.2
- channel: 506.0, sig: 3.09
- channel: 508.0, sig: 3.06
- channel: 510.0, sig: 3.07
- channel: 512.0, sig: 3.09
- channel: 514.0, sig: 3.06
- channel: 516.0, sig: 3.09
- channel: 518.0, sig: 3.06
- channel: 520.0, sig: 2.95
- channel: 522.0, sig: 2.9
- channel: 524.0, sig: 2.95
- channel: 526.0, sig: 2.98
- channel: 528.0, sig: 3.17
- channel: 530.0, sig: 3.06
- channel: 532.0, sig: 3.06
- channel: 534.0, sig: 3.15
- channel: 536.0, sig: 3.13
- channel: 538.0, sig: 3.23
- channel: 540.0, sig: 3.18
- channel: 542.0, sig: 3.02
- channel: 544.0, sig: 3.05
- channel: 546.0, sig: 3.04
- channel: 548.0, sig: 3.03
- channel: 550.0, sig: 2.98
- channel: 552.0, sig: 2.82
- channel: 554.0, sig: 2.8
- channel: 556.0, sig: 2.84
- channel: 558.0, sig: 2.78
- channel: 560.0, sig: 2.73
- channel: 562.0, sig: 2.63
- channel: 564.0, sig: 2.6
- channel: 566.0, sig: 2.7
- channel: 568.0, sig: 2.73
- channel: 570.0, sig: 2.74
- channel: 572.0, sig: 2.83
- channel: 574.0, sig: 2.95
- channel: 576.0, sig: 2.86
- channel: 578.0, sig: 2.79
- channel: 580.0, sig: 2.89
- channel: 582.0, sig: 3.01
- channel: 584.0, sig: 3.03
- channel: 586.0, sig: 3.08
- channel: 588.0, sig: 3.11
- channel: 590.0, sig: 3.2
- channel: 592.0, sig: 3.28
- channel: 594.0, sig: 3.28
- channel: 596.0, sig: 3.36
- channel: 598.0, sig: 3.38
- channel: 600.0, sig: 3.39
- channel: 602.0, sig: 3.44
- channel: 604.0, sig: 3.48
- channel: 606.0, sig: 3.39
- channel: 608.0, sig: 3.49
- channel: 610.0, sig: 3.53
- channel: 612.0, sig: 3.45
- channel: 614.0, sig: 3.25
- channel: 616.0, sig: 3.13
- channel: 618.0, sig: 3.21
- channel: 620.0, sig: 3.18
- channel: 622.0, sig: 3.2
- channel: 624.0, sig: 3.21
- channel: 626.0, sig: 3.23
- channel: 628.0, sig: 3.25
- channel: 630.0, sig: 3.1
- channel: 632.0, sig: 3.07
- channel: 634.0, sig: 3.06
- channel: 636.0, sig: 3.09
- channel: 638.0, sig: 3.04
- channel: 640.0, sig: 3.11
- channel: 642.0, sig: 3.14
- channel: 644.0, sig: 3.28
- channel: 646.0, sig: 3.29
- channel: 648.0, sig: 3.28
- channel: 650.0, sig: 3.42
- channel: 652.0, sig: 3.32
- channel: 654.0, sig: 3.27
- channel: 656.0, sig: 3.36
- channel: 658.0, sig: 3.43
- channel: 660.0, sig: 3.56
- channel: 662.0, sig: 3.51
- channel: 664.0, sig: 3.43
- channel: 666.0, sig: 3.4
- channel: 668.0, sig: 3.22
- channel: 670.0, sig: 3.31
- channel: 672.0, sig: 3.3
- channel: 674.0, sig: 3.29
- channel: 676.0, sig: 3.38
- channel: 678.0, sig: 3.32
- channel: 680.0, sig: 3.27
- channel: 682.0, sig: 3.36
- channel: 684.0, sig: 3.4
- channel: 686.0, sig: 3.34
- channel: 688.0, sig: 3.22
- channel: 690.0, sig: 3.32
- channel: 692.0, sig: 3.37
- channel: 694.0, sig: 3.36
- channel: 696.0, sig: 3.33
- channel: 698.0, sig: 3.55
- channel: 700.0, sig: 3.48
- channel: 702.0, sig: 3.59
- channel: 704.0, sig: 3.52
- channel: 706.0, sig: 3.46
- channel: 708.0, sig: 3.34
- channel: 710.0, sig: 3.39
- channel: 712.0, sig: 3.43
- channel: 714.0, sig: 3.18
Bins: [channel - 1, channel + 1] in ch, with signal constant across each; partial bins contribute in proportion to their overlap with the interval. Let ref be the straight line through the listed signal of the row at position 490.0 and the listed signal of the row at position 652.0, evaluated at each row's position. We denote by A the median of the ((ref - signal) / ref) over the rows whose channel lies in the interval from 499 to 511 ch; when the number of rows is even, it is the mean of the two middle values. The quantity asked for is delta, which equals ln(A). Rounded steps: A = 0.048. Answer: -3.0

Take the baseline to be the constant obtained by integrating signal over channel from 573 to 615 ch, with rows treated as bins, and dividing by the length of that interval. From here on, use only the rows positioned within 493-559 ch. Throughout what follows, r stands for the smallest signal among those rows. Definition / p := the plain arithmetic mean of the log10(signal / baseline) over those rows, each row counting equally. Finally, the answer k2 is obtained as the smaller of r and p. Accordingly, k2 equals -0.023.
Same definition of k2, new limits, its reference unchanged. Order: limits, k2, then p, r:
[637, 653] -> 0.002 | 0.00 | 3.04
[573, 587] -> -0.039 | -0.04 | 2.79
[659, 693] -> 0.017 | 0.02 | 3.22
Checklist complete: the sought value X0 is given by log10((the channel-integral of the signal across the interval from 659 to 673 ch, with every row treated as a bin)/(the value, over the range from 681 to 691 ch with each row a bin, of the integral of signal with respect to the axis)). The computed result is 0.15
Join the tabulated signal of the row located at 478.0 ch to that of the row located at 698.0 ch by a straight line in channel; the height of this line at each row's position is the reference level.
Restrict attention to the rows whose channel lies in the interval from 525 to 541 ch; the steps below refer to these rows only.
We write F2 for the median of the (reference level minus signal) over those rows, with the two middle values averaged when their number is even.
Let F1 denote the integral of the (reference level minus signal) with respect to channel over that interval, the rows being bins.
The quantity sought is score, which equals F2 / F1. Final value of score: 0.0588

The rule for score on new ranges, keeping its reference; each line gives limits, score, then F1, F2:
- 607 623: 0.0876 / 3.0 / 0.26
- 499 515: 0.0685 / 4.8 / 0.33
